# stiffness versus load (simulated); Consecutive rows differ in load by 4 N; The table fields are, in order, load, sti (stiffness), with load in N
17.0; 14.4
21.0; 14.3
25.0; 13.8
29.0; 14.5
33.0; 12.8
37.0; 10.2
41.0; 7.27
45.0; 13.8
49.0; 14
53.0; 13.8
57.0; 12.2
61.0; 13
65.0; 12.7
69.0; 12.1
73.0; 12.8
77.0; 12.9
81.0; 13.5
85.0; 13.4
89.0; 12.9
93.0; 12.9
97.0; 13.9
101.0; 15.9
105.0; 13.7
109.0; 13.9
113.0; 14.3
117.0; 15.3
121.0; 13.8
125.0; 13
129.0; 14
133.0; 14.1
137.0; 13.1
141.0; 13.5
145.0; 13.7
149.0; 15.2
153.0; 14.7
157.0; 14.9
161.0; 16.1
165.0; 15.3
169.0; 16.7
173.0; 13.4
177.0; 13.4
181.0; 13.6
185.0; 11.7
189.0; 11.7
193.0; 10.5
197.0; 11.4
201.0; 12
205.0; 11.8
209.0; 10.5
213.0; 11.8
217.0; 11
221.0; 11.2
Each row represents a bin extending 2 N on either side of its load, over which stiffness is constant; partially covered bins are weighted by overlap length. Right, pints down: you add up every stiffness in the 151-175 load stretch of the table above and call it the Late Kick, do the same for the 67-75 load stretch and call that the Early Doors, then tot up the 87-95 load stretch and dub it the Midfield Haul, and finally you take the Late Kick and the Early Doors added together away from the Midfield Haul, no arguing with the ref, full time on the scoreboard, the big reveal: -90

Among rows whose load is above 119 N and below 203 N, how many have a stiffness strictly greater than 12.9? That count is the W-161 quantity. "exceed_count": 16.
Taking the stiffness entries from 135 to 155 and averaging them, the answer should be 14.0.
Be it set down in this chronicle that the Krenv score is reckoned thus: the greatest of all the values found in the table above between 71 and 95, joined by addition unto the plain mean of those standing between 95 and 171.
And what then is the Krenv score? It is 28.0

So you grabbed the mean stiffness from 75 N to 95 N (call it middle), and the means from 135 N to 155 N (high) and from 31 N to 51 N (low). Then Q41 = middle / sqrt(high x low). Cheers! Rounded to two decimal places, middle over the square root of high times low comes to 1.03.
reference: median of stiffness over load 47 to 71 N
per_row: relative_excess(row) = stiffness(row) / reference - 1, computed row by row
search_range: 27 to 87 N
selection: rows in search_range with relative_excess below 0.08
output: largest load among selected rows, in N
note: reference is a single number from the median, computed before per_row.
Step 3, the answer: 85.0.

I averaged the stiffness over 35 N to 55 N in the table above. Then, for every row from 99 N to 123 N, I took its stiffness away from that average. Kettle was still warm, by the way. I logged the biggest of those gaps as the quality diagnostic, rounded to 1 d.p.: -1.9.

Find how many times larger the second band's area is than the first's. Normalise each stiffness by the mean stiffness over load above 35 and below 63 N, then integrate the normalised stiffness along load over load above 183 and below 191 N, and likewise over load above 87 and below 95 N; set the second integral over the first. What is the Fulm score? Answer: 1.10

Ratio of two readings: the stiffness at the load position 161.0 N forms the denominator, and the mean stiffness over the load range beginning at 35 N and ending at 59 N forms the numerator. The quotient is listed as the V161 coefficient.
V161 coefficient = 0.74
